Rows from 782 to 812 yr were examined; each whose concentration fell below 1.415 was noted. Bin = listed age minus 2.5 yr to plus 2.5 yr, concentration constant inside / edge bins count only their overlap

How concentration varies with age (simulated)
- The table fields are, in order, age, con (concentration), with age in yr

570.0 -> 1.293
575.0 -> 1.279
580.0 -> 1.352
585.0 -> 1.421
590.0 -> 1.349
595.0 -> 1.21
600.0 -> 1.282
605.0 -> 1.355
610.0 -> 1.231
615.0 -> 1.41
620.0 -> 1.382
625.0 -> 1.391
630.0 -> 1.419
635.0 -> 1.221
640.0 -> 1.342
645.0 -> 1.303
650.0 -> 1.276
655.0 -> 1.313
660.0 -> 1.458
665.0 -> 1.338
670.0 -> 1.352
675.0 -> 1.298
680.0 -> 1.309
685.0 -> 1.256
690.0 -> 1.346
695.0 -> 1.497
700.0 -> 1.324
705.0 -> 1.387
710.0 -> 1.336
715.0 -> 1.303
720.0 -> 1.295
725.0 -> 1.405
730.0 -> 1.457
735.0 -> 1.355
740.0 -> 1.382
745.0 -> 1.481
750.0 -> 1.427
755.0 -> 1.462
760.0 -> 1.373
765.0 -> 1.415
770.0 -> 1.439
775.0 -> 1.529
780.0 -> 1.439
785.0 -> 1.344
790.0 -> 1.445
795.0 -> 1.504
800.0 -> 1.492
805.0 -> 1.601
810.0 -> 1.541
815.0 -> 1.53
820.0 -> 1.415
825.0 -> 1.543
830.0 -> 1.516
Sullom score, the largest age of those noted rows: 785.0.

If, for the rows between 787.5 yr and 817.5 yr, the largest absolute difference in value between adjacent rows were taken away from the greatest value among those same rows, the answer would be 1.49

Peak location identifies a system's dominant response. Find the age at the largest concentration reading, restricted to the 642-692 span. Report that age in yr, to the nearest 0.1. 660.0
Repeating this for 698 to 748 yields 745.0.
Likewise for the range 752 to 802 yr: 775.0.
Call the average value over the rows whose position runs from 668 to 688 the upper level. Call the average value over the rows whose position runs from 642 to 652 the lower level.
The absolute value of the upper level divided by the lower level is 1.01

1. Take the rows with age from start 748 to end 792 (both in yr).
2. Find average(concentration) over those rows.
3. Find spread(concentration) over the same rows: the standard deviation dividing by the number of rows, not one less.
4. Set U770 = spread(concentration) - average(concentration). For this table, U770 -1.38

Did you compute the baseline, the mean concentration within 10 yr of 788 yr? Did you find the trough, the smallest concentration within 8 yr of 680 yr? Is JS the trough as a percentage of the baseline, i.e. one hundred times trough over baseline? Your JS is 88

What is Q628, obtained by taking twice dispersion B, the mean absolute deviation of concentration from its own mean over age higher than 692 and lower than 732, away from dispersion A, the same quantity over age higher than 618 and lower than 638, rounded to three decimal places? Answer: -0.056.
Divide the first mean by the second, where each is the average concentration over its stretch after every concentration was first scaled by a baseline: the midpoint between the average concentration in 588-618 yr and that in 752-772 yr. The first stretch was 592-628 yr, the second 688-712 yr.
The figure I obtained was 0.96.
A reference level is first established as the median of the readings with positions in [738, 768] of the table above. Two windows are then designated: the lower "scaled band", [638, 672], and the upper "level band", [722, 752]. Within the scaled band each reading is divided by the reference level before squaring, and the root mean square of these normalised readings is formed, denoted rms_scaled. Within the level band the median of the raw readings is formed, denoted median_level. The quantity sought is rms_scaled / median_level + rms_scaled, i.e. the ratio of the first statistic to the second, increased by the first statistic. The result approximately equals 1.61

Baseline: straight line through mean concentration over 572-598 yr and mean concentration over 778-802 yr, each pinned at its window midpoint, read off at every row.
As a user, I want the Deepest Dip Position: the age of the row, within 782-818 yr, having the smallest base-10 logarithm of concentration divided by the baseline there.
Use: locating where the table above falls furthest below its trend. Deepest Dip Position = 785.0 yr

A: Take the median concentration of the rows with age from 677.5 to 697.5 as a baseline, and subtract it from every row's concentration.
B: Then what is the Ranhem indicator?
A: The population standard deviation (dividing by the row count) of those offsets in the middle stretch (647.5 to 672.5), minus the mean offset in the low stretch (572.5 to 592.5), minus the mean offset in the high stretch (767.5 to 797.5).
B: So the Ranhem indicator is -0.084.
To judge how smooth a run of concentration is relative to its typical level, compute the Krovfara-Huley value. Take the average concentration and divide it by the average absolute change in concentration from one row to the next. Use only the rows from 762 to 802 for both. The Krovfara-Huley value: 22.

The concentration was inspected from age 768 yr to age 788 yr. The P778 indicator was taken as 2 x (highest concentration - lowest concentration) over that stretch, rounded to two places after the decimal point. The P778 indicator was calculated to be 0.37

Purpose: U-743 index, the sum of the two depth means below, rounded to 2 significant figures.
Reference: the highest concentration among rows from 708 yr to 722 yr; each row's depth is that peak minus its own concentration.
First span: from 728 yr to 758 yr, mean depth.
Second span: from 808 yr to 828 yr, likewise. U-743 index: -0.26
